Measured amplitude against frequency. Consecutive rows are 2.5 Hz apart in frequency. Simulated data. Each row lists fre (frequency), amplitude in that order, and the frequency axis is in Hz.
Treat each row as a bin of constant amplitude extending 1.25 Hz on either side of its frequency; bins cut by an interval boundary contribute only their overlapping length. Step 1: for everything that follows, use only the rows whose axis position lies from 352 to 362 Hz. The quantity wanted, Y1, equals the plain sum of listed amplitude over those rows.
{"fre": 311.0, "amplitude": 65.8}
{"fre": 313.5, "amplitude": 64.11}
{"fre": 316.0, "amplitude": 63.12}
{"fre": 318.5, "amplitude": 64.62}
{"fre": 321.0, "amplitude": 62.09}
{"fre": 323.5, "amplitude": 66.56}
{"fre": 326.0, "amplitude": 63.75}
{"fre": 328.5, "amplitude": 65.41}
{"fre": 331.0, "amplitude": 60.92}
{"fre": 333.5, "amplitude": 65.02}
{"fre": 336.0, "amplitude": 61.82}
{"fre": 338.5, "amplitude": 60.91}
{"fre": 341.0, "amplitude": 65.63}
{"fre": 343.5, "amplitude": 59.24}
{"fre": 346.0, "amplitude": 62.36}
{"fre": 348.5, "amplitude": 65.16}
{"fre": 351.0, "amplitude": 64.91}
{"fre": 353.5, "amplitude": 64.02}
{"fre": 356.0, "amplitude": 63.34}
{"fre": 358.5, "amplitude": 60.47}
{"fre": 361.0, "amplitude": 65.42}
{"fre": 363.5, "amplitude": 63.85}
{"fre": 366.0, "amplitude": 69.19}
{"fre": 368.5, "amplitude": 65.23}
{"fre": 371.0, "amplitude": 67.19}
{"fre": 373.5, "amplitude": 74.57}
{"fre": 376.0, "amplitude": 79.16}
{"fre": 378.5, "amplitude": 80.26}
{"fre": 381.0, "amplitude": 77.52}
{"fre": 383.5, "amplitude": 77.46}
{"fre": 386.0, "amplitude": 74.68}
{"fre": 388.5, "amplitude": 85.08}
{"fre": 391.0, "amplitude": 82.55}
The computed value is 253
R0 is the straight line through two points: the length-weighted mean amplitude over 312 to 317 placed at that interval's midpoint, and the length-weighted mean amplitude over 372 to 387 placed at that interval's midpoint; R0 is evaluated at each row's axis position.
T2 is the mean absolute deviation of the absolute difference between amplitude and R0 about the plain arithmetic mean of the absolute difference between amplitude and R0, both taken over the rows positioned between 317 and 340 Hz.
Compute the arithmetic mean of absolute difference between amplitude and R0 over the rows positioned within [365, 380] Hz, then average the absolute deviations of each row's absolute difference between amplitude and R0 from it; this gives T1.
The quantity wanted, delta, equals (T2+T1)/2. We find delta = 2.4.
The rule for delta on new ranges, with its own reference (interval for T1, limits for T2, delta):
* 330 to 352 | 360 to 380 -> 2.3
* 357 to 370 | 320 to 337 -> 1.9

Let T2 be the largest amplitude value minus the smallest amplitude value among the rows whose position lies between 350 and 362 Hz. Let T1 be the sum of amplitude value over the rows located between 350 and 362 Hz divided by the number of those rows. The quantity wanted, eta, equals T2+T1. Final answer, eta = 68.6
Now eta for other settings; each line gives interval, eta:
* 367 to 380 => 88.3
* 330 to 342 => 67.6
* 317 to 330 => 69.0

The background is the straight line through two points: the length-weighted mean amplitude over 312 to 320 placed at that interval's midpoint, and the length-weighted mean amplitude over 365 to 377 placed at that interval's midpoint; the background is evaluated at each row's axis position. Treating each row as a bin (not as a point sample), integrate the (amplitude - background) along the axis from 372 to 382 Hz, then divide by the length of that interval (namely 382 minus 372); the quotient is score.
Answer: 5.9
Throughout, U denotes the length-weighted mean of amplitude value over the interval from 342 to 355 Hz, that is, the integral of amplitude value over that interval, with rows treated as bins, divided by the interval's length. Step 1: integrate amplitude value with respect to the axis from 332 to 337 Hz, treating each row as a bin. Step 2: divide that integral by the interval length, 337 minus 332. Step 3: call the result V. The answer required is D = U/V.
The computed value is 1.00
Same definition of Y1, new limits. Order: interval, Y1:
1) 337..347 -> 248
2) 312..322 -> 254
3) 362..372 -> 265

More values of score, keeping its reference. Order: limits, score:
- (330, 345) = -4.4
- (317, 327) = -0.5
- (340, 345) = -5.0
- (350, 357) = -4.6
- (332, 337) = -2.9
